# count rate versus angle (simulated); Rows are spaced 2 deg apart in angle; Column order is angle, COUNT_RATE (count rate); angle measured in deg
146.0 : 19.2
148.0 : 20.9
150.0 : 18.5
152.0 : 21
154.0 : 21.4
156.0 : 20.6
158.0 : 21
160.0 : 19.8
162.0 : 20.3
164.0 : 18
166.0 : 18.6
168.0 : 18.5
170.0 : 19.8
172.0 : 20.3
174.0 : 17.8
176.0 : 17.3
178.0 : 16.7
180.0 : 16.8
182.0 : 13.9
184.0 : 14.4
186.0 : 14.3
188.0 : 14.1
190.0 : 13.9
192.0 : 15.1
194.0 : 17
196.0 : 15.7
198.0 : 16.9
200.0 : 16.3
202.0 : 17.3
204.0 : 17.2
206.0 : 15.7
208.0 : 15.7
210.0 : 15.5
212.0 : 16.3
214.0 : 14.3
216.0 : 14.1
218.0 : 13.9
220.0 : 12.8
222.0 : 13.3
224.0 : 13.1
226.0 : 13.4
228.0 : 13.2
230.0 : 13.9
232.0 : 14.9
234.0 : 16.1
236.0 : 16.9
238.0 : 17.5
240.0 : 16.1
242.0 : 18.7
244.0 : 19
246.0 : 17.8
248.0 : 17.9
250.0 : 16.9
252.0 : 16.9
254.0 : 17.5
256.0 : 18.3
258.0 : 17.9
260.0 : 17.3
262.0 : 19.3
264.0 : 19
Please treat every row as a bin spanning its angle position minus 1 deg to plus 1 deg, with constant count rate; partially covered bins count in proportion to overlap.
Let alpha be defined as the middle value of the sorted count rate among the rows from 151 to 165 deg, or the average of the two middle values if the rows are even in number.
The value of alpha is 20.6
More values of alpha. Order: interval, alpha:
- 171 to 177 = 17.8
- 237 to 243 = 17.5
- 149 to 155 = 21.0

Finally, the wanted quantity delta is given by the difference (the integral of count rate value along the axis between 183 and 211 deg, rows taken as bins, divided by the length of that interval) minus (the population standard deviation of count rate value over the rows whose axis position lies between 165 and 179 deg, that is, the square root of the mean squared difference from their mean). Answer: 14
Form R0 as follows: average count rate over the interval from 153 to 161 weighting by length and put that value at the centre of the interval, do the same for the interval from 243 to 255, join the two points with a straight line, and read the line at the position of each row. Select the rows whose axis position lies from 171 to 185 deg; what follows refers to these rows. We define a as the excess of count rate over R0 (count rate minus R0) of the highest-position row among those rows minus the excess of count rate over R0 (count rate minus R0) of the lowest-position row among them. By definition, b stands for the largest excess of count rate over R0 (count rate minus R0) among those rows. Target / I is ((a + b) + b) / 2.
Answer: -2.7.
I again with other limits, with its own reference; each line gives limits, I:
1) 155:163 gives 0.3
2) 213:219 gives -4.7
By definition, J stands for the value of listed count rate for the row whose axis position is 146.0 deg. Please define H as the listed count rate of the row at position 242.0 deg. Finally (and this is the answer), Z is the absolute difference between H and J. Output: 0.50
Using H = 18.7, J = 19.2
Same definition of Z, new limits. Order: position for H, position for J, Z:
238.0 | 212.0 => 1.20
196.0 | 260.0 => 1.60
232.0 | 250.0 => 2.00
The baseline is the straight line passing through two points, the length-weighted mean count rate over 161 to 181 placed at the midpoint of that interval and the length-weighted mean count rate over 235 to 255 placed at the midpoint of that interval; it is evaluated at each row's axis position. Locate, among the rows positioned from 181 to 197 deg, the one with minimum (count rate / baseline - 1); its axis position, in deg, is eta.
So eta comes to 182.0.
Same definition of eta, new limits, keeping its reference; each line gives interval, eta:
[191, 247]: 220.0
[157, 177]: 176.0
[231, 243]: 232.0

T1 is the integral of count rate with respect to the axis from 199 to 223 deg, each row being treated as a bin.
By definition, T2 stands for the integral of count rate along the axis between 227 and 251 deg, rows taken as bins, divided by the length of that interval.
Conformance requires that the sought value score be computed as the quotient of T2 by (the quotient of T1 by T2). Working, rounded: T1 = 365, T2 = 16.6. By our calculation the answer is 0.75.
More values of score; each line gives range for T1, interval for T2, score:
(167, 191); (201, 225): 0.56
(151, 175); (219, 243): 0.47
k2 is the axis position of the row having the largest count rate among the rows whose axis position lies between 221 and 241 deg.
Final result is 238.0 deg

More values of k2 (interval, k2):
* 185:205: 202.0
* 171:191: 172.0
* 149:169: 154.0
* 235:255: 244.0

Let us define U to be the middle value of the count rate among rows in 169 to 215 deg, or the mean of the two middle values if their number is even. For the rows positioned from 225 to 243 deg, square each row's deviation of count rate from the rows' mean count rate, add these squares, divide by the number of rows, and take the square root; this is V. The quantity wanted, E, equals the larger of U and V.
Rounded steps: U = 16.3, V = 1.8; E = 16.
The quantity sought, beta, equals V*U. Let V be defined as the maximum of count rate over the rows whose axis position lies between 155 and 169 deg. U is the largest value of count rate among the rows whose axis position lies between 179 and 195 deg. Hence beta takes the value 357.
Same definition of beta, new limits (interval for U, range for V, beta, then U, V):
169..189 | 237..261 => 386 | 20.3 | 19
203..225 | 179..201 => 292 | 17.2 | 17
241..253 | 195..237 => 329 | 19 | 17.3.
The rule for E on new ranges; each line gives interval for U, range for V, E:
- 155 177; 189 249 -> 20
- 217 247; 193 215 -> 15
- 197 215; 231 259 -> 16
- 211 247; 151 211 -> 15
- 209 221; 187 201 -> 14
